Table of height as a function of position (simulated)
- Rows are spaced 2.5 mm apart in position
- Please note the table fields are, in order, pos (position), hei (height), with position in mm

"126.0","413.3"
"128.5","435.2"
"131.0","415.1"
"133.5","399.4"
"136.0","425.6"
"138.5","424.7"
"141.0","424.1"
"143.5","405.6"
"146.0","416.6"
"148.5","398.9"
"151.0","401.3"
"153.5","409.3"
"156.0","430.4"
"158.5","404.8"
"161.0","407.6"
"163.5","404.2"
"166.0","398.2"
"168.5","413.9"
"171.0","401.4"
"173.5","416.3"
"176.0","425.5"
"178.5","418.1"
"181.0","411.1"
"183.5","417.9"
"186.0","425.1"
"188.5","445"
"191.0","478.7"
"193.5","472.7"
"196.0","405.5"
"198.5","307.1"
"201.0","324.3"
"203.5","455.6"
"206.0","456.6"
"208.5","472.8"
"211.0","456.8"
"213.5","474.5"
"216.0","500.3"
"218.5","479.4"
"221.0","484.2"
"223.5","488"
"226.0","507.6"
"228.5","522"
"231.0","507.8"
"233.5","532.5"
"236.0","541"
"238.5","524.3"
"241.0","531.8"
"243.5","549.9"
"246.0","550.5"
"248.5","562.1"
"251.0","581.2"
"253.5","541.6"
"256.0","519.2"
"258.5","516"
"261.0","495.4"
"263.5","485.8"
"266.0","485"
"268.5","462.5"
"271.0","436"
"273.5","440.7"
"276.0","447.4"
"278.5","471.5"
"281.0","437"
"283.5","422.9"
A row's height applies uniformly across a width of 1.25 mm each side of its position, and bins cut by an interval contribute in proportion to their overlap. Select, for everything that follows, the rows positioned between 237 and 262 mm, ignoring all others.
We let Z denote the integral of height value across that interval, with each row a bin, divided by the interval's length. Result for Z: 538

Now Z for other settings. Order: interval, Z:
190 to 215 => 431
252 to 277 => 484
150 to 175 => 409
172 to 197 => 432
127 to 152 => 415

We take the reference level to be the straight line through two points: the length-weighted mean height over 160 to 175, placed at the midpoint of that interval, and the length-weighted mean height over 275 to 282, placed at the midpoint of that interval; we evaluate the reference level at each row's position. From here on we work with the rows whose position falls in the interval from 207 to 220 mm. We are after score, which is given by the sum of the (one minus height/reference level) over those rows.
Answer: -0.6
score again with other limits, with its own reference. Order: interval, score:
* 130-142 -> -0.3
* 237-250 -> -1.2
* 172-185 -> -0.1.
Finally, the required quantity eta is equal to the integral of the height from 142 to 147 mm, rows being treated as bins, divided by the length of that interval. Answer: 411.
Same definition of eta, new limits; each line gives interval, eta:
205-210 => 465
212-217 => 485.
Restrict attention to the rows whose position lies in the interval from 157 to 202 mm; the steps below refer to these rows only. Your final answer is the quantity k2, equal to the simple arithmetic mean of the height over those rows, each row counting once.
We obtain 410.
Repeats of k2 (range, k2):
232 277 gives 511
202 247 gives 502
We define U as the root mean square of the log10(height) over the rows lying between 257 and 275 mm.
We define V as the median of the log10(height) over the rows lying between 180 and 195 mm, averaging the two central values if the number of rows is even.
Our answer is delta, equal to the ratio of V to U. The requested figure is 0.986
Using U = 2.68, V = 2.64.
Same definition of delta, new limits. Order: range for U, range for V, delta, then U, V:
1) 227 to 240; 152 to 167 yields 0.959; 2.72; 2.61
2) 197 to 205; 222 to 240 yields 1.064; 2.55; 2.72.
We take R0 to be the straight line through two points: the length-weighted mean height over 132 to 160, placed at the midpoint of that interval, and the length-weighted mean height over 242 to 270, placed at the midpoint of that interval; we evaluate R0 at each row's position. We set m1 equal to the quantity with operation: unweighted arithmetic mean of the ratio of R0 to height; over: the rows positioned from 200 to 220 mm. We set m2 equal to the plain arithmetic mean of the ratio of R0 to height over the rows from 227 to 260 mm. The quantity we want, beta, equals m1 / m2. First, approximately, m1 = 1.07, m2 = 0.95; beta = 1.12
